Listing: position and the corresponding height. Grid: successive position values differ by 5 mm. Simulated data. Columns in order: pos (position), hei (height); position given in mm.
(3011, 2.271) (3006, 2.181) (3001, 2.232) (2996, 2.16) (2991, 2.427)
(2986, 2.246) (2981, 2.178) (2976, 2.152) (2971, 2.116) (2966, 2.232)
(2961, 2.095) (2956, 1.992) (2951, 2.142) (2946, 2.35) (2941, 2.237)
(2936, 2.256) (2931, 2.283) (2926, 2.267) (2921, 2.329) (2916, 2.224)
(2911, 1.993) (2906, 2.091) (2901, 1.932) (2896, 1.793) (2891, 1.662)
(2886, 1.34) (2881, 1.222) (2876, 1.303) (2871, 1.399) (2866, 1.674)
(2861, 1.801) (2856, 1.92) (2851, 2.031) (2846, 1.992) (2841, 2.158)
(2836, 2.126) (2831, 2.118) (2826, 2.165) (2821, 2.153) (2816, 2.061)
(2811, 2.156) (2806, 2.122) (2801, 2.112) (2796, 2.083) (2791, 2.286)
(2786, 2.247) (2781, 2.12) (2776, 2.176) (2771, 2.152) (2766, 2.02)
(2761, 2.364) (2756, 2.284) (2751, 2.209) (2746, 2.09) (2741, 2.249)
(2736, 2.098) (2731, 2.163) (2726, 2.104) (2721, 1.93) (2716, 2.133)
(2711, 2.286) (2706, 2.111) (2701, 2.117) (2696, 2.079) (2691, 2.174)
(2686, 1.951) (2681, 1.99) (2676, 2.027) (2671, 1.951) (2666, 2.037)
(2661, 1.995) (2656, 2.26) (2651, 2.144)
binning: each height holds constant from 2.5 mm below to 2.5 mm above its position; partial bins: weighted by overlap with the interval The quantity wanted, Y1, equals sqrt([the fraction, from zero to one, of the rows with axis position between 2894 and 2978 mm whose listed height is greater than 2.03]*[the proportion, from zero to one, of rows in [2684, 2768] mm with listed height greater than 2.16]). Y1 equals 0.56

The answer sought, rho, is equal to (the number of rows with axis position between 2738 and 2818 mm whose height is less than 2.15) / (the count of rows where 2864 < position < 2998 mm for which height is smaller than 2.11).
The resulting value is 0.6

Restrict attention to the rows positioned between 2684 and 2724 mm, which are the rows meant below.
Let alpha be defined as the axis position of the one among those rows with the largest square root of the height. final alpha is 2711 mm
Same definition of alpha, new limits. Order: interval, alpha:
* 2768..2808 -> 2791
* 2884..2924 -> 2921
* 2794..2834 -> 2826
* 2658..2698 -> 2691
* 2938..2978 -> 2946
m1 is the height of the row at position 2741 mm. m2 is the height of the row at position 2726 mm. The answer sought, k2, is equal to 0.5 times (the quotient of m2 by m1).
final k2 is 0.468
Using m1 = 2.249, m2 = 2.104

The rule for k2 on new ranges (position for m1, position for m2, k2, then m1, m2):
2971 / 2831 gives 0.500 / 2.116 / 2.118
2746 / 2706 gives 0.505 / 2.09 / 2.111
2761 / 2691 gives 0.460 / 2.364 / 2.174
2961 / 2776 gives 0.519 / 2.095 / 2.176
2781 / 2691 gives 0.513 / 2.12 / 2.174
